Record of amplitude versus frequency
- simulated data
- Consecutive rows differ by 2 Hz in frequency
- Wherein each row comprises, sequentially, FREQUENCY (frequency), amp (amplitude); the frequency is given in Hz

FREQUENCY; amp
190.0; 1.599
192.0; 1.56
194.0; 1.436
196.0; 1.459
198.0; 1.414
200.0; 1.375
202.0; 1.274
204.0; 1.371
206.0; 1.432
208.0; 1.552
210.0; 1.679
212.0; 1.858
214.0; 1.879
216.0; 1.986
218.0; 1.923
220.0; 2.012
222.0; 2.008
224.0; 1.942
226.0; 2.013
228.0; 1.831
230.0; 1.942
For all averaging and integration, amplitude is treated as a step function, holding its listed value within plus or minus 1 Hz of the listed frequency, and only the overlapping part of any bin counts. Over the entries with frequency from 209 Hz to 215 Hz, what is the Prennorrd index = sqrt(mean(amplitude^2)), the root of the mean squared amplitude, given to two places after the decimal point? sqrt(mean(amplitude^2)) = 1.81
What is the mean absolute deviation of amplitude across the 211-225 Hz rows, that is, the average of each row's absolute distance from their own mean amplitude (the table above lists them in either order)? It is 0.050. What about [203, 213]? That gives 0.152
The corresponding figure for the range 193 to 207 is 0.047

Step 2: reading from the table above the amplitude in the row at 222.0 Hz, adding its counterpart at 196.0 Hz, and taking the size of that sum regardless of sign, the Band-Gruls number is 3.5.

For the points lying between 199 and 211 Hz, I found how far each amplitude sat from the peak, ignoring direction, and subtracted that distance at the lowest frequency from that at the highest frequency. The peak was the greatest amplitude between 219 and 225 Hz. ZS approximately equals -0.30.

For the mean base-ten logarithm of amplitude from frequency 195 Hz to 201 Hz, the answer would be 0.15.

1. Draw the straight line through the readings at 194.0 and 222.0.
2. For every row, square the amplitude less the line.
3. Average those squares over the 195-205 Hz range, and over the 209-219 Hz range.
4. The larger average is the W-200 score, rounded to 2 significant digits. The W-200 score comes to 0.045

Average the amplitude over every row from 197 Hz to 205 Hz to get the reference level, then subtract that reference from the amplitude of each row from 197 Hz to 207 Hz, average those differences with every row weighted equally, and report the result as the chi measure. 0.0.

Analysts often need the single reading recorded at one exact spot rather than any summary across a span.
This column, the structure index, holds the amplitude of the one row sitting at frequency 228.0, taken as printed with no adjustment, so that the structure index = 1.831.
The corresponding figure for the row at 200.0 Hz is 1.375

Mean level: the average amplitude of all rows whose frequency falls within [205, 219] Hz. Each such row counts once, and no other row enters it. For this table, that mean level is 1.76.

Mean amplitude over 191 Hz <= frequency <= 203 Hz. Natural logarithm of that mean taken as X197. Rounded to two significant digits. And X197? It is 0.35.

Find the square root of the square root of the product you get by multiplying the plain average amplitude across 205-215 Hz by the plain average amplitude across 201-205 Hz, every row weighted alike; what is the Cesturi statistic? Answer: 1.22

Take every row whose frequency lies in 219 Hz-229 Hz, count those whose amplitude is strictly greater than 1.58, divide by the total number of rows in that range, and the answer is 1.0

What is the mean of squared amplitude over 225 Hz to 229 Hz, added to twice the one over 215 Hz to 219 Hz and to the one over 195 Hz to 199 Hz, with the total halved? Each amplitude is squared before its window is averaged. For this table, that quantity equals 6.7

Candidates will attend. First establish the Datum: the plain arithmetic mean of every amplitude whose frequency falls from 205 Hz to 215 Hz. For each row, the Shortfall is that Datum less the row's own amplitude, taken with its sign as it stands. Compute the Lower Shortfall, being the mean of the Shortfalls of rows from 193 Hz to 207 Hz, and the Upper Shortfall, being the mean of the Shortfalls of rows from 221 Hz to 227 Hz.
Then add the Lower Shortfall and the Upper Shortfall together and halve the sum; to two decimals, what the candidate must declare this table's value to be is -0.01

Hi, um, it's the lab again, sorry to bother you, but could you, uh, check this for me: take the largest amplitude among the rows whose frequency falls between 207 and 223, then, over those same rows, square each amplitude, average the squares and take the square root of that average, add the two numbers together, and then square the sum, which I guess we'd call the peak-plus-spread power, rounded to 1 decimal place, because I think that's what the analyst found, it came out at 15.1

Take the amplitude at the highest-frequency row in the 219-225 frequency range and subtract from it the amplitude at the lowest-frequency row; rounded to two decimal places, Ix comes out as -0.07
